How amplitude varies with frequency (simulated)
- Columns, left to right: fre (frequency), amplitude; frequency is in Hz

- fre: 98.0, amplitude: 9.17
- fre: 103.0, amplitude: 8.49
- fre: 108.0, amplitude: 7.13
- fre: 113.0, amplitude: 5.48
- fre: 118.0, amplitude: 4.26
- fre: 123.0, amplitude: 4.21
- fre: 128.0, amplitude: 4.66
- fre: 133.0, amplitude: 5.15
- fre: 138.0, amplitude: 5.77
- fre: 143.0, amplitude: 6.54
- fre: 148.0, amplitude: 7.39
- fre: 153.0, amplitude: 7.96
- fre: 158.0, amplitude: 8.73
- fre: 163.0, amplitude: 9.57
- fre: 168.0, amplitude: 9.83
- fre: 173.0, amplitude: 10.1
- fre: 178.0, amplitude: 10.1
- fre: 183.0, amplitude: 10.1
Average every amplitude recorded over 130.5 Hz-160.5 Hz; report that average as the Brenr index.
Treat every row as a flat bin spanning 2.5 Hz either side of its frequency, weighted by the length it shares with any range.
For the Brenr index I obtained 6.9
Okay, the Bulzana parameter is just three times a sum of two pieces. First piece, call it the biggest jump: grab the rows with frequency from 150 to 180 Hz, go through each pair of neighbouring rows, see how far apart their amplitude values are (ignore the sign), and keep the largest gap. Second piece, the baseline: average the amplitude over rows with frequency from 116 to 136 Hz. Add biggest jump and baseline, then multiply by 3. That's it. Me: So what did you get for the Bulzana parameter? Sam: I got 16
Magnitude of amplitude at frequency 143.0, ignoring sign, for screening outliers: 6.5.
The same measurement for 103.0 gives 8.5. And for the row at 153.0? 8.0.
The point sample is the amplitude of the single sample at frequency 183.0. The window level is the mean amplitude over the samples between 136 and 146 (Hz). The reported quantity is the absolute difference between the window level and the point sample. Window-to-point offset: 3.9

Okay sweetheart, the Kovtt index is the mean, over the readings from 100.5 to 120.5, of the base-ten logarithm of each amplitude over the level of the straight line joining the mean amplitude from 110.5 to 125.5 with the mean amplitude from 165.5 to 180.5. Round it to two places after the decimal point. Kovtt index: 0.20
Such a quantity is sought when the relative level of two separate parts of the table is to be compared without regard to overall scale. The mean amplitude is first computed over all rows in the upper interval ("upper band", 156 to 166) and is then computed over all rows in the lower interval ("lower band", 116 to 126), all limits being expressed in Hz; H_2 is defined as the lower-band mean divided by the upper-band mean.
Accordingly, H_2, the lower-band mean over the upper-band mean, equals 0.46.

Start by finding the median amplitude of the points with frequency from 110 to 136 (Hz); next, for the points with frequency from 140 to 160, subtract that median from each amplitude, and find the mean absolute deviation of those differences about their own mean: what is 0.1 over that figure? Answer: 0.145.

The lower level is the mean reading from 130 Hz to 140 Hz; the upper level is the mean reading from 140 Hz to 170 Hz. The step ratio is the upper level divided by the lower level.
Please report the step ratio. 1.53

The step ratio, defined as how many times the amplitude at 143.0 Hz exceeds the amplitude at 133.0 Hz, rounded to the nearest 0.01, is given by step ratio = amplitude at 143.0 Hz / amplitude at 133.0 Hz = 1.27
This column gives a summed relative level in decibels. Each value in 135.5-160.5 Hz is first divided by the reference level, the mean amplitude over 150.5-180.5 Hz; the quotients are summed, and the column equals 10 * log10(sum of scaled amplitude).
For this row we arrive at 5.9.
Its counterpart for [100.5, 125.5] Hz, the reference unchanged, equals 5.0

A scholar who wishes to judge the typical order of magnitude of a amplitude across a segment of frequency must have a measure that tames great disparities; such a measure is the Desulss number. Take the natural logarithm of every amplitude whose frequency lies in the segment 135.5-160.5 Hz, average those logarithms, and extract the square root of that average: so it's 1.41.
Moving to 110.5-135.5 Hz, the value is 1.25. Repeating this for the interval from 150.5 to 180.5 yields 1.50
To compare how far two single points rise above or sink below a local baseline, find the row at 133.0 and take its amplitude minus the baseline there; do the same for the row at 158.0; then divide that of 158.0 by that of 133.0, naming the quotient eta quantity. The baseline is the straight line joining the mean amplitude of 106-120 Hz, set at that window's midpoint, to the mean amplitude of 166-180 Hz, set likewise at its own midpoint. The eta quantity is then 0.1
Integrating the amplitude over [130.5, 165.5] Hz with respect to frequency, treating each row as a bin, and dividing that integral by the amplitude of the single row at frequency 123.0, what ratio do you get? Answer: 61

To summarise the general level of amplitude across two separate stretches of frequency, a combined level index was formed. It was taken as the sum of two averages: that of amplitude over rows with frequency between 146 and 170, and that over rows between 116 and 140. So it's 13.5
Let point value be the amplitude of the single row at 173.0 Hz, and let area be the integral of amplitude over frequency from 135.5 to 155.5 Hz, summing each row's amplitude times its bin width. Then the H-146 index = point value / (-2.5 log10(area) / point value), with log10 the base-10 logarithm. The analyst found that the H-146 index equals -19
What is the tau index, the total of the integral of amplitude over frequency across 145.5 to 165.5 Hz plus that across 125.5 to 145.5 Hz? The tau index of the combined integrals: 279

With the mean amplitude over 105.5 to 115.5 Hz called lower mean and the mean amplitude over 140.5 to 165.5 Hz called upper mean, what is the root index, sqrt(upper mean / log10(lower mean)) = 3.2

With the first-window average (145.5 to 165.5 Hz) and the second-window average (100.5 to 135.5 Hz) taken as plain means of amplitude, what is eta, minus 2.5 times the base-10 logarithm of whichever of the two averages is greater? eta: -2.31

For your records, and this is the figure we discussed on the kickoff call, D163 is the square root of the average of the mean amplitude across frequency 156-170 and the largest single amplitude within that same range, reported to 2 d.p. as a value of 3.10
